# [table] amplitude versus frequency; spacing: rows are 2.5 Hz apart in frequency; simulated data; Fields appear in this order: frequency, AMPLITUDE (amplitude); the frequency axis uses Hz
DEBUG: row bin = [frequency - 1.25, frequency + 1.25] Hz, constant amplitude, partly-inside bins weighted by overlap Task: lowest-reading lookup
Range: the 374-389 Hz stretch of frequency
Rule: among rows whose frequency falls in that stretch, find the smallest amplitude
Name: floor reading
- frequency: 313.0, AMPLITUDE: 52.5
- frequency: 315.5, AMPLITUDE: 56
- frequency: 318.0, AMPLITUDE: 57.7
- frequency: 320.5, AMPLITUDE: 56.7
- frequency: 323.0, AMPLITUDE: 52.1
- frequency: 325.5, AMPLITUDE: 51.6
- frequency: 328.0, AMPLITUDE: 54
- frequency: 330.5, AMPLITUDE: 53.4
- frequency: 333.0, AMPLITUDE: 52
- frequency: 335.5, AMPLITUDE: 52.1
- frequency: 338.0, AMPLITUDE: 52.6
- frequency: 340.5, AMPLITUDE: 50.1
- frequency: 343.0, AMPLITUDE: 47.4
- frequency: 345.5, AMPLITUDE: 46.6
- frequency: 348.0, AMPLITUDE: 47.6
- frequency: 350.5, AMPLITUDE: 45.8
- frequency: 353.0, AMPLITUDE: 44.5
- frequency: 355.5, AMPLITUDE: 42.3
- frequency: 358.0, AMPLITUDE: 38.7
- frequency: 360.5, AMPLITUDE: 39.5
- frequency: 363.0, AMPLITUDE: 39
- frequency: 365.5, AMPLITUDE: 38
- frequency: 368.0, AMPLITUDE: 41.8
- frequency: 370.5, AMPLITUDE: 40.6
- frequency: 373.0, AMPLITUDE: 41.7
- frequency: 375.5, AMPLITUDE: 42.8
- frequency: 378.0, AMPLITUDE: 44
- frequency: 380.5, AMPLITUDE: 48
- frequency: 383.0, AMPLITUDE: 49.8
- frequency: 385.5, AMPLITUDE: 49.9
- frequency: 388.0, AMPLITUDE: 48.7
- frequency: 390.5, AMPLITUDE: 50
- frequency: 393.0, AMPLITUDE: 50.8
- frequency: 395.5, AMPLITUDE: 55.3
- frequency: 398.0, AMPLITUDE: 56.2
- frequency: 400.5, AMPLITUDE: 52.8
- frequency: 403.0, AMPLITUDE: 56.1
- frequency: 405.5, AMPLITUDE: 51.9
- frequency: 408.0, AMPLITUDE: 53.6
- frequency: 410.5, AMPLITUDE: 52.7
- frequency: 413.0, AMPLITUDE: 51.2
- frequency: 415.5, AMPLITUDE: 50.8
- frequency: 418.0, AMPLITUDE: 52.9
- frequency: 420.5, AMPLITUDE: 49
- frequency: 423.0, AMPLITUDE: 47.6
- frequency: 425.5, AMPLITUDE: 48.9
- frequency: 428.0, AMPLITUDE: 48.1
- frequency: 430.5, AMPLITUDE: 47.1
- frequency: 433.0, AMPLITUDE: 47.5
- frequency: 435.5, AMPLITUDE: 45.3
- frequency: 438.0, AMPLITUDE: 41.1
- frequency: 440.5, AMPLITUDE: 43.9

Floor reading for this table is 42.8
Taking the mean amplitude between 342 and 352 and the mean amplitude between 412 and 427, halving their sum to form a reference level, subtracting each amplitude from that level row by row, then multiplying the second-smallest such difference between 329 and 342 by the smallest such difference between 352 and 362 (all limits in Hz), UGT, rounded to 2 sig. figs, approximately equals -16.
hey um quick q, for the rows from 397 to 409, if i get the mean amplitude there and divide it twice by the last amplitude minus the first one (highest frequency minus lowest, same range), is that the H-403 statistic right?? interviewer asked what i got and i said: 8.0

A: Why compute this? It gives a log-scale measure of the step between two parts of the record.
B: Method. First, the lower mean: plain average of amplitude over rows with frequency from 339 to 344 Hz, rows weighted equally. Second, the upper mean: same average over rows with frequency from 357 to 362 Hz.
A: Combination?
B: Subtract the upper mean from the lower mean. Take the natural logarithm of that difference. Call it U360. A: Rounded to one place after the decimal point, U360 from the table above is 2.3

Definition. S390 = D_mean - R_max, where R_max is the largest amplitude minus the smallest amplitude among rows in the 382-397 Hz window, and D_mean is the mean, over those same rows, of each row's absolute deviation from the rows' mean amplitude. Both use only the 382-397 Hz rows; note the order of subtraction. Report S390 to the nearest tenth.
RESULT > -5.1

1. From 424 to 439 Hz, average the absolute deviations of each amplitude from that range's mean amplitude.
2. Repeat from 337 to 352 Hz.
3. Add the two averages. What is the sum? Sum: 4.1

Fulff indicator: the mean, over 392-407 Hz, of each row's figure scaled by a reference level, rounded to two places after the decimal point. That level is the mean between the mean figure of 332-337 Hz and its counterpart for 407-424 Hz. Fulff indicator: 1.04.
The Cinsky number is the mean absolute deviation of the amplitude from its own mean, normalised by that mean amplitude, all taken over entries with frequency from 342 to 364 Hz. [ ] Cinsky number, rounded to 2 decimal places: 0.07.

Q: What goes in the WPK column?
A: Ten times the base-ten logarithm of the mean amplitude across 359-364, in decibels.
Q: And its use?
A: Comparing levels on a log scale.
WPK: 15.9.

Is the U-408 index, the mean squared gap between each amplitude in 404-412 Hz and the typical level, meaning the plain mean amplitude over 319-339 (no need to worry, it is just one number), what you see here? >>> 1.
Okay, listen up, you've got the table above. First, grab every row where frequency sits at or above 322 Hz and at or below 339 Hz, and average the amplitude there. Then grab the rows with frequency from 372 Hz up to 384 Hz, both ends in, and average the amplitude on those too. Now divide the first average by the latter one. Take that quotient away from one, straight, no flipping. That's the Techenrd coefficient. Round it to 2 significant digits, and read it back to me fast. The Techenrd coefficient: -0.16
